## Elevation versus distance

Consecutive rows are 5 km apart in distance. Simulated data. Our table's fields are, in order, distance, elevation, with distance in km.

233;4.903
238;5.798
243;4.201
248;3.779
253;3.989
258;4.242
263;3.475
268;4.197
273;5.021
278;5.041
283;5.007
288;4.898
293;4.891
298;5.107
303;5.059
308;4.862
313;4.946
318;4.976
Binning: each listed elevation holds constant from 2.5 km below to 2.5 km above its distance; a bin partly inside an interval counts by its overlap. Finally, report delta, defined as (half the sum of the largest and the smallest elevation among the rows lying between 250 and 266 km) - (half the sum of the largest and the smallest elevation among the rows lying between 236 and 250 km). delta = -0.9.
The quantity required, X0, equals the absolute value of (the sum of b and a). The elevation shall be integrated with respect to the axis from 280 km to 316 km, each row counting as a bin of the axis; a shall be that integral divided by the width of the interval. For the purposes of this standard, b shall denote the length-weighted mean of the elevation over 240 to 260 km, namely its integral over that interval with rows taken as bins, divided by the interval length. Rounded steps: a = 4.97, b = 4.09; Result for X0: 9.06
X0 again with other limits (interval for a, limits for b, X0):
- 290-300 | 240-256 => 9.04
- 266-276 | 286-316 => 9.61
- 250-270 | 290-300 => 8.95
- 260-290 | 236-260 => 8.97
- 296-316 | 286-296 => 9.90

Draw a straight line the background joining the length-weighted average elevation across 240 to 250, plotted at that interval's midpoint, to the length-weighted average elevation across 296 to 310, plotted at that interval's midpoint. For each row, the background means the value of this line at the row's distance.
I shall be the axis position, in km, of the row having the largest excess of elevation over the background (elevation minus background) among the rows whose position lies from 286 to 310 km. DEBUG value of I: 298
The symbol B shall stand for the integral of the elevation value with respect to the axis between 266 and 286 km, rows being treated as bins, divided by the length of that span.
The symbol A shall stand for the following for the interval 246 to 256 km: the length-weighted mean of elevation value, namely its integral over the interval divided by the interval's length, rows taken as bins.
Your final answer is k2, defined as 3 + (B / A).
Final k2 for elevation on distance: 4.24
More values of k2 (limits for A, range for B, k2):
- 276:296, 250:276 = 3.85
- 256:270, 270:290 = 4.26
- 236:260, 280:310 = 4.14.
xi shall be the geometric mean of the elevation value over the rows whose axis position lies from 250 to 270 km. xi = 4.0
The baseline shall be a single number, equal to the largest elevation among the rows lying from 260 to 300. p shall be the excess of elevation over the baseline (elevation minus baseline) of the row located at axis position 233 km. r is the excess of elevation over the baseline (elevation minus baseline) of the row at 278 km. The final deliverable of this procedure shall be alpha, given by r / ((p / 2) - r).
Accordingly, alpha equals 2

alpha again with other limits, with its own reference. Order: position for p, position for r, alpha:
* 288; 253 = -1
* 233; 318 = -5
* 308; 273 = 2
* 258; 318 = 0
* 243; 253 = -2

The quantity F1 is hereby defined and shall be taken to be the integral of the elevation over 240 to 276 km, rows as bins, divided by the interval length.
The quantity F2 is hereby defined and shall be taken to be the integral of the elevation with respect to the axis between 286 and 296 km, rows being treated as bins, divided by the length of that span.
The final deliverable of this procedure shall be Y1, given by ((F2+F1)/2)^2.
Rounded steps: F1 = 4.16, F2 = 4.90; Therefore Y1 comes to 20.6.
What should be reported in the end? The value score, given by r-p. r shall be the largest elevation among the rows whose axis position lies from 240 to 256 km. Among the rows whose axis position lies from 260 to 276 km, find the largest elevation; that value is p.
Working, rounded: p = 5.021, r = 4.201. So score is -0.8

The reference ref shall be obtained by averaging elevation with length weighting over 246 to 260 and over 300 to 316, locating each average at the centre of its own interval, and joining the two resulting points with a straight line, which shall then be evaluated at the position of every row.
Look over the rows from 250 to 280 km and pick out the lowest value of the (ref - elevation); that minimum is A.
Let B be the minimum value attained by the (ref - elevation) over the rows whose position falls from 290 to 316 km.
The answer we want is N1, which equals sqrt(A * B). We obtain 0.46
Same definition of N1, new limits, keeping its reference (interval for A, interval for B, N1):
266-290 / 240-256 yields 0.50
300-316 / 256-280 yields 0.35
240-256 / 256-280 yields 0.50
